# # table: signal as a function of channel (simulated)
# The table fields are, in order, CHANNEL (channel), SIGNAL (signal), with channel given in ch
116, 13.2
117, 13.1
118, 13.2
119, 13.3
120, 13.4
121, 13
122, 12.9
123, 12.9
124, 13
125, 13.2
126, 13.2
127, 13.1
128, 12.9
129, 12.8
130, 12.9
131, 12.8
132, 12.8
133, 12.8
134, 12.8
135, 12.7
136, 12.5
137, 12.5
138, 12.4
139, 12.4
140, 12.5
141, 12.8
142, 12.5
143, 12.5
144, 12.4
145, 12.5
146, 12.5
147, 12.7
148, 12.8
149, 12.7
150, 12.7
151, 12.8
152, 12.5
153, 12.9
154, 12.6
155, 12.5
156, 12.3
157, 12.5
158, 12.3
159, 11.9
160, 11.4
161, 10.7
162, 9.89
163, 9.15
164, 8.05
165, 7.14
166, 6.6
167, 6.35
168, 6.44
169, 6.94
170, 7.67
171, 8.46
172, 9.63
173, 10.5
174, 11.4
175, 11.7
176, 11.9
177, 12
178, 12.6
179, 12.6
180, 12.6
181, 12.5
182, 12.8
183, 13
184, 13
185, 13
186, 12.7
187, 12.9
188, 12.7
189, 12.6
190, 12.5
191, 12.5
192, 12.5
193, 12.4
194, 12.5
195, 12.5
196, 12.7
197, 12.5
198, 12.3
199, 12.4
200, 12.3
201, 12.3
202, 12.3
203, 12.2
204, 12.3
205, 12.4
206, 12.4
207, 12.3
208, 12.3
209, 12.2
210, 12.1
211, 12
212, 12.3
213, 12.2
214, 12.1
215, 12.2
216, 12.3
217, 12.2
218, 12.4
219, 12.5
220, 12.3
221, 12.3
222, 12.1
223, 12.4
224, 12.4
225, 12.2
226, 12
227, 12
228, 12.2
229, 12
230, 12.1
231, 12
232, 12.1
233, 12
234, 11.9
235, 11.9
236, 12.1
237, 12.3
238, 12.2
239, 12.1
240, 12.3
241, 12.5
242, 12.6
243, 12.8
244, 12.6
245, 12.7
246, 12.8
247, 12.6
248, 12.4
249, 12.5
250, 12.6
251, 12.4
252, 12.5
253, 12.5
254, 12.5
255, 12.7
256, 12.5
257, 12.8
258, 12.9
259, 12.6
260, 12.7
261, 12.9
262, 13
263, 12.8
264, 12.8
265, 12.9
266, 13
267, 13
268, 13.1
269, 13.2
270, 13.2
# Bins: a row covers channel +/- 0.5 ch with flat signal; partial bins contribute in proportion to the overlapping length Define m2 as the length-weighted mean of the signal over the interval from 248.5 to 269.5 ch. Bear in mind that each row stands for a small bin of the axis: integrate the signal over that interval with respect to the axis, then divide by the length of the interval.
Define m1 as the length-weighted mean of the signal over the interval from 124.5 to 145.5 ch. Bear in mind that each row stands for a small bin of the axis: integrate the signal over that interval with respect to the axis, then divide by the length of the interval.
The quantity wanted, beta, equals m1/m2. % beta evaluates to 1.00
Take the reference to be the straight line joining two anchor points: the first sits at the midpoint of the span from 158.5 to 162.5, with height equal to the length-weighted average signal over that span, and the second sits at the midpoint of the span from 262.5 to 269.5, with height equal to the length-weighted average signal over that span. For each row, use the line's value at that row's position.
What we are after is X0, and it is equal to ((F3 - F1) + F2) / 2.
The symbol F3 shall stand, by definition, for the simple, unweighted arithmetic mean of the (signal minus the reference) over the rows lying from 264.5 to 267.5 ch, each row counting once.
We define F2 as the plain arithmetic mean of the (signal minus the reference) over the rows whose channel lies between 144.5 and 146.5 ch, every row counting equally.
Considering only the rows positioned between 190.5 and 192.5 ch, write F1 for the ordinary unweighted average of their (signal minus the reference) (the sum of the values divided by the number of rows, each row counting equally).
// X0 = 0.4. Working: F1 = 0.9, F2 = 1.8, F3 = 0.0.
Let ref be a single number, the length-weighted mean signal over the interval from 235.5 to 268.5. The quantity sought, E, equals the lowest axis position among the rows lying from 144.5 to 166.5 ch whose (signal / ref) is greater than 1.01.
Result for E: 148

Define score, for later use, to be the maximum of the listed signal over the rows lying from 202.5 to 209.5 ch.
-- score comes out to 12.4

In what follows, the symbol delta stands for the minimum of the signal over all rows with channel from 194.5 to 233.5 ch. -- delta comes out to 12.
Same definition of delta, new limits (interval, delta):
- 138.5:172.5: 6.35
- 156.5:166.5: 6.6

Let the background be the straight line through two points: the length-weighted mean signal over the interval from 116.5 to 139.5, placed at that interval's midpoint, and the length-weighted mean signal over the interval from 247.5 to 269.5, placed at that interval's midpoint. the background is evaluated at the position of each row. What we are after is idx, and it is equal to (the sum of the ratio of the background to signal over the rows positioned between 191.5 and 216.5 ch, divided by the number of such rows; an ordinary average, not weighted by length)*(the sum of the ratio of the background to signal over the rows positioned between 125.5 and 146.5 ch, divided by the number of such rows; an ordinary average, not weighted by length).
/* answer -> 1.057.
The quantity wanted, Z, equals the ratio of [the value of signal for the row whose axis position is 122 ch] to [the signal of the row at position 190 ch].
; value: 1.03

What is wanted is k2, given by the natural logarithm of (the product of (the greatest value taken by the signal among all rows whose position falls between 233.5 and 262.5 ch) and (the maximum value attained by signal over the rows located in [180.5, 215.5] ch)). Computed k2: 5.13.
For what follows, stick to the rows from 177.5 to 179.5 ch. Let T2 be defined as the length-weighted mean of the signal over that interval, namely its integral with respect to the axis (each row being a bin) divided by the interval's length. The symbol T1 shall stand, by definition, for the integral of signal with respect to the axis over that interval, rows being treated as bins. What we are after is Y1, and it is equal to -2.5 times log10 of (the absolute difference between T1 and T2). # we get -2.75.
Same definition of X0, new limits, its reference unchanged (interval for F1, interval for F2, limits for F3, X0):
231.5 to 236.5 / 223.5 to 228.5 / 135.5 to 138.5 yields 1.1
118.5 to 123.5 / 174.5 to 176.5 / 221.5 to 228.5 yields -1.2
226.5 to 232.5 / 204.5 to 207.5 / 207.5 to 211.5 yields 0.5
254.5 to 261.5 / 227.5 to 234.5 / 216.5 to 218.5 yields 0.0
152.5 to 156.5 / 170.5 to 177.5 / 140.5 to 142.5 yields -0.1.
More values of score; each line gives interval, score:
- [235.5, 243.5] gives 12.8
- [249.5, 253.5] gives 12.6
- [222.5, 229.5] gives 12.4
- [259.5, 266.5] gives 13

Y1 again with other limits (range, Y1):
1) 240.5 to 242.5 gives -2.75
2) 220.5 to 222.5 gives -2.72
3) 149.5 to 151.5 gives -2.76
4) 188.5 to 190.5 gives -2.75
